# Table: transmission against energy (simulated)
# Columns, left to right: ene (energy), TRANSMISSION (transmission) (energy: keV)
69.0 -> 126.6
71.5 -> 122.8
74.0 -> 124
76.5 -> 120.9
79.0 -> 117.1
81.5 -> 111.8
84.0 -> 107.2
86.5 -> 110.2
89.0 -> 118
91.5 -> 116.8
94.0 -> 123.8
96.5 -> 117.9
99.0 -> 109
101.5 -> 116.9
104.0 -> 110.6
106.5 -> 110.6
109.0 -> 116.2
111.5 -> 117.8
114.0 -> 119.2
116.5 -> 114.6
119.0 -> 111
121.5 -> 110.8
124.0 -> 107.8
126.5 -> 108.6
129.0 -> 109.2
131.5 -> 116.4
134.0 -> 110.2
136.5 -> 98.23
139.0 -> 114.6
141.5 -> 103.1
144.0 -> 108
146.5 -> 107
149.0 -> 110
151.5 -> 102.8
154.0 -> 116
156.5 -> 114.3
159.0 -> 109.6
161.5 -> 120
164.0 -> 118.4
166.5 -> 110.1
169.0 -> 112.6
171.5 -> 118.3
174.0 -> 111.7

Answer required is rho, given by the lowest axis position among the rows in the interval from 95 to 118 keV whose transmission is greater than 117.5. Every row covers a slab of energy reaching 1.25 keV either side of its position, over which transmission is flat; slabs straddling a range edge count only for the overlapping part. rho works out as 96.5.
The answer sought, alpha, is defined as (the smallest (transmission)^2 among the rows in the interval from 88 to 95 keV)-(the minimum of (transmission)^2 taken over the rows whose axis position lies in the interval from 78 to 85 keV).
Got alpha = 2150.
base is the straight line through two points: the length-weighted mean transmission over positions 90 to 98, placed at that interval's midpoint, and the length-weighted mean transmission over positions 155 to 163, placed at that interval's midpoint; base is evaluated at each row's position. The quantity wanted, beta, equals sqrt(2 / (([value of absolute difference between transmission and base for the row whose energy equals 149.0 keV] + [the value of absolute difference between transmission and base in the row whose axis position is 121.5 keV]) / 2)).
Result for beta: 0.58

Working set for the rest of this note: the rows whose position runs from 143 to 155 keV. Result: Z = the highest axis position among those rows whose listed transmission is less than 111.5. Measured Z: 151.5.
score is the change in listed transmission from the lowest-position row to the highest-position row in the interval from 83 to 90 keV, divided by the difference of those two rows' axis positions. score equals 2.2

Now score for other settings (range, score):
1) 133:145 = -0.2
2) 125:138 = -1.0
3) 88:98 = 0.0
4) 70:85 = -1.2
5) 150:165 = 1.2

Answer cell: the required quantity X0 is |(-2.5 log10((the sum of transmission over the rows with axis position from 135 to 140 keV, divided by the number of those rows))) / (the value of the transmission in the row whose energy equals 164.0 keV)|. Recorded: 0.0428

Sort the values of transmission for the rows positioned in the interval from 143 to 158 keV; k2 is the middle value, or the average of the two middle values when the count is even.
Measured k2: 109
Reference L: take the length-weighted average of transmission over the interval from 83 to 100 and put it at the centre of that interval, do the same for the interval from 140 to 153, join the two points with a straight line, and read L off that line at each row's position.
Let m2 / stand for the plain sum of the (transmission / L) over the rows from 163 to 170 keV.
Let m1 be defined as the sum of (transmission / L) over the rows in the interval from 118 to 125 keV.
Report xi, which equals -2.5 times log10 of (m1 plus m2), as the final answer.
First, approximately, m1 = 2.99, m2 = 3.30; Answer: -2.00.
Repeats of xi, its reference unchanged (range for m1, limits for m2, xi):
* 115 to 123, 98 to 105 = -1.95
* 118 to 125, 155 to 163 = -1.99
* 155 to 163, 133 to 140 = -1.99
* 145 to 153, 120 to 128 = -1.94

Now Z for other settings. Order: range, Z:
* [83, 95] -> 86.5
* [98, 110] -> 106.5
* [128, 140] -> 136.5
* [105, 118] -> 106.5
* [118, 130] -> 129.0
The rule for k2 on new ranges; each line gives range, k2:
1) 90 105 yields 117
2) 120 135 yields 110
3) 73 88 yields 114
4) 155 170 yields 113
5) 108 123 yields 115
